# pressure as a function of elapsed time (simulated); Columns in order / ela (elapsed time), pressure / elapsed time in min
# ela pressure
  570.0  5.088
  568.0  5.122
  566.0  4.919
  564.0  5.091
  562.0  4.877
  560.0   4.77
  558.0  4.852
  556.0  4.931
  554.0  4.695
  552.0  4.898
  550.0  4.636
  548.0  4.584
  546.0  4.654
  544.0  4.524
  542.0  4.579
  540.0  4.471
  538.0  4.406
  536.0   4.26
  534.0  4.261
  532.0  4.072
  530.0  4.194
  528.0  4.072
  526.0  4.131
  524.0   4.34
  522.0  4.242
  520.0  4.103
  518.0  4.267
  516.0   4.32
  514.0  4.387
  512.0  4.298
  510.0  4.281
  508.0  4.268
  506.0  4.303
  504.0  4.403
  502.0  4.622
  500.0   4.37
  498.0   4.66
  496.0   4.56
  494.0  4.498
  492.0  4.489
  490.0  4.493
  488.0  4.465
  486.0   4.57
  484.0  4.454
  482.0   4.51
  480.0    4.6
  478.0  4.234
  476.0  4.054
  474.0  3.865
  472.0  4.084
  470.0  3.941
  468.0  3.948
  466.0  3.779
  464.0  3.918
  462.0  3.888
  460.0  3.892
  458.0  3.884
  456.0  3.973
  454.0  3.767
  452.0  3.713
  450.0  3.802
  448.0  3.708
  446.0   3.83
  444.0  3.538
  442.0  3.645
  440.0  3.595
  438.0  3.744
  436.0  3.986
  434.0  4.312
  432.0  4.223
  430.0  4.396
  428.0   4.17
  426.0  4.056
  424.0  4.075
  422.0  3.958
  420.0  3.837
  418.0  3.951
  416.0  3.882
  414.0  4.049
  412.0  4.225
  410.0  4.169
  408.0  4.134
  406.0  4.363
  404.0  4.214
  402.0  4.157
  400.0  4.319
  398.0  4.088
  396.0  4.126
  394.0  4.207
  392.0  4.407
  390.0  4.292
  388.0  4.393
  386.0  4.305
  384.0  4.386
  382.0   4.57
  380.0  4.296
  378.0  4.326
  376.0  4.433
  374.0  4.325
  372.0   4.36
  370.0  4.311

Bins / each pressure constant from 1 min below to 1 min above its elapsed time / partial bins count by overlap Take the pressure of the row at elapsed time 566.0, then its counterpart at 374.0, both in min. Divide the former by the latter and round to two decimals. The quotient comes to 1.14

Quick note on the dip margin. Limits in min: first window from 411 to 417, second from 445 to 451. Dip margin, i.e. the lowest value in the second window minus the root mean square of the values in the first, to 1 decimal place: -0.3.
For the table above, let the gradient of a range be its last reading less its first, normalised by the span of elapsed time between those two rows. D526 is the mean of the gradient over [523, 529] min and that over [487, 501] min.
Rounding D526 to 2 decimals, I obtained -0.04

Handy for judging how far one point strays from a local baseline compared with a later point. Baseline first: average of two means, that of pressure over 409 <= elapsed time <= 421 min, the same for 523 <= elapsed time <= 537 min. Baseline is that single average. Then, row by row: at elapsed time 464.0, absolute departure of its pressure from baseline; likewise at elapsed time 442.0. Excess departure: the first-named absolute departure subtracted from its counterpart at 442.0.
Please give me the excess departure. 0.3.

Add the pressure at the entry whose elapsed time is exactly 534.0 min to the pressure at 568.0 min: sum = 9.4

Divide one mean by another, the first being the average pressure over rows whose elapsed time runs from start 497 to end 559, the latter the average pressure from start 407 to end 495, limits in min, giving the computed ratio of 1.09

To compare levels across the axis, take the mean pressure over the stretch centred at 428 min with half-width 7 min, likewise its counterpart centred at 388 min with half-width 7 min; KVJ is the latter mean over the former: 1.05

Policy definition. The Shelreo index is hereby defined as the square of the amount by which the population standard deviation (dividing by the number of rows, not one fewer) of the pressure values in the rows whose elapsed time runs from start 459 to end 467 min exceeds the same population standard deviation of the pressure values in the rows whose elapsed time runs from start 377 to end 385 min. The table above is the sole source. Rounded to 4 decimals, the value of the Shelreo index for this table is 0.0028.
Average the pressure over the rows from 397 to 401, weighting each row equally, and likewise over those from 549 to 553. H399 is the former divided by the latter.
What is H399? 0.88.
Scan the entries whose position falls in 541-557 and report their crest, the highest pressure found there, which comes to 4.931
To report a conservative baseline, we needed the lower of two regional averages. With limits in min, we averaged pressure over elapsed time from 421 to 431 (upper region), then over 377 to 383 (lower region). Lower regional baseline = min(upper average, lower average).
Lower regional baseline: 4.13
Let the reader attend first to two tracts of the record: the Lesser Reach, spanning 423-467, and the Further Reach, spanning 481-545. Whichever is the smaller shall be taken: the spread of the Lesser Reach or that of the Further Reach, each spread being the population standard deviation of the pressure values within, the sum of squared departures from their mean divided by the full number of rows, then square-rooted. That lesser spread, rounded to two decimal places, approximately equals 0.16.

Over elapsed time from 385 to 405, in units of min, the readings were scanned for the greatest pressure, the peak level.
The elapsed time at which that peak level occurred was 392.0 min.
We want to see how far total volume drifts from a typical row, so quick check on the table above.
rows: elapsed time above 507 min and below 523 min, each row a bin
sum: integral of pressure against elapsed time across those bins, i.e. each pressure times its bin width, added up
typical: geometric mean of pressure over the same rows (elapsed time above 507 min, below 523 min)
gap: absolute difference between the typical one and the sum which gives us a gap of 64.1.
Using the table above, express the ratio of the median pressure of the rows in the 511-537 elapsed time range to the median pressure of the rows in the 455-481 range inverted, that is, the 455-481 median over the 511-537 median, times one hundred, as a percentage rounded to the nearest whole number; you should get 93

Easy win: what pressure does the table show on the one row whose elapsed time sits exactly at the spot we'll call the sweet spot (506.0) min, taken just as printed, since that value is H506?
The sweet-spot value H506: 4.303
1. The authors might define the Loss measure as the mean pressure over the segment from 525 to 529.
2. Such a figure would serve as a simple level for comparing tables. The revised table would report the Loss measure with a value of 4.1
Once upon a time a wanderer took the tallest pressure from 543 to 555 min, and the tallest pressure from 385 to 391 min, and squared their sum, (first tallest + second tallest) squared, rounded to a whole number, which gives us 86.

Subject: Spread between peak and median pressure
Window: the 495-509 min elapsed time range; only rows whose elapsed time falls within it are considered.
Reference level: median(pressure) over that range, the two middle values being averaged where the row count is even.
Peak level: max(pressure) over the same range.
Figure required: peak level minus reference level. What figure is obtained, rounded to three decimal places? 0.257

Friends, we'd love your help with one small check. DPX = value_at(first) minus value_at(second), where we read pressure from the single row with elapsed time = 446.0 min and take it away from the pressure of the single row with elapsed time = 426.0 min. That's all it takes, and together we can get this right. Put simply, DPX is 0.23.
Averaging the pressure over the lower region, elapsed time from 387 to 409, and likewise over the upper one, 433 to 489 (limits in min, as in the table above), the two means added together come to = 8.23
